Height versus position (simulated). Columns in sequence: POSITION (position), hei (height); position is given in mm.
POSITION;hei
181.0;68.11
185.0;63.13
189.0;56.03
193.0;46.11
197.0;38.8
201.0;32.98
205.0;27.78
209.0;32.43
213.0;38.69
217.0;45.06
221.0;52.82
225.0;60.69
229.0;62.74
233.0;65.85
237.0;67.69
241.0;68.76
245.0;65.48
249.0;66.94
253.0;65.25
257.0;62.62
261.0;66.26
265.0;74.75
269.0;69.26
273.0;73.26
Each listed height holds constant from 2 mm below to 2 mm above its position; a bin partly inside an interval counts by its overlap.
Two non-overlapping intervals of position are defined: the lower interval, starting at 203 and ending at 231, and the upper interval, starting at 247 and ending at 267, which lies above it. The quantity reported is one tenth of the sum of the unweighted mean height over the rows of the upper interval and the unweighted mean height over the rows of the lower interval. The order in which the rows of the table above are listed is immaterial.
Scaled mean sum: 11.3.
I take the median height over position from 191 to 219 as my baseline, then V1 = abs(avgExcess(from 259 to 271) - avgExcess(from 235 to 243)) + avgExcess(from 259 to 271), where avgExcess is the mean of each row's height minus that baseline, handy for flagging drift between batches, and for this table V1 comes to 33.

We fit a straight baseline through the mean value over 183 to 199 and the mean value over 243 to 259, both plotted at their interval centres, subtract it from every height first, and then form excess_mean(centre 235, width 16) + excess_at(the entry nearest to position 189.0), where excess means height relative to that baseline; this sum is 10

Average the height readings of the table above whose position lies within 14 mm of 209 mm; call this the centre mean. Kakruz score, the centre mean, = 38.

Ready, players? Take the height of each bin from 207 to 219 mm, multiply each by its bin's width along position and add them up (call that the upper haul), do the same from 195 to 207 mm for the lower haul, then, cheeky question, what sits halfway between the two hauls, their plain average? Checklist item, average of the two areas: 431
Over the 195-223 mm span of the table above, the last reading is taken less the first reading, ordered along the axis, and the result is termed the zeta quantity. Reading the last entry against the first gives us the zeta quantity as 14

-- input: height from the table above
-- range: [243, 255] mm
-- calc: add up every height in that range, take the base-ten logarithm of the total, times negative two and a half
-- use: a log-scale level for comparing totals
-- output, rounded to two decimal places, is -5.74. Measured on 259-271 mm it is -5.81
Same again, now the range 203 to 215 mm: -4.99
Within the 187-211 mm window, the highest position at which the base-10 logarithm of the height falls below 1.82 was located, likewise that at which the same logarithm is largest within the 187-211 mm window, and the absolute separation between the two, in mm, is 20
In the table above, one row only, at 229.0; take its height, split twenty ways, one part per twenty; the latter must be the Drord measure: 3.14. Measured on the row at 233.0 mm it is 3.29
